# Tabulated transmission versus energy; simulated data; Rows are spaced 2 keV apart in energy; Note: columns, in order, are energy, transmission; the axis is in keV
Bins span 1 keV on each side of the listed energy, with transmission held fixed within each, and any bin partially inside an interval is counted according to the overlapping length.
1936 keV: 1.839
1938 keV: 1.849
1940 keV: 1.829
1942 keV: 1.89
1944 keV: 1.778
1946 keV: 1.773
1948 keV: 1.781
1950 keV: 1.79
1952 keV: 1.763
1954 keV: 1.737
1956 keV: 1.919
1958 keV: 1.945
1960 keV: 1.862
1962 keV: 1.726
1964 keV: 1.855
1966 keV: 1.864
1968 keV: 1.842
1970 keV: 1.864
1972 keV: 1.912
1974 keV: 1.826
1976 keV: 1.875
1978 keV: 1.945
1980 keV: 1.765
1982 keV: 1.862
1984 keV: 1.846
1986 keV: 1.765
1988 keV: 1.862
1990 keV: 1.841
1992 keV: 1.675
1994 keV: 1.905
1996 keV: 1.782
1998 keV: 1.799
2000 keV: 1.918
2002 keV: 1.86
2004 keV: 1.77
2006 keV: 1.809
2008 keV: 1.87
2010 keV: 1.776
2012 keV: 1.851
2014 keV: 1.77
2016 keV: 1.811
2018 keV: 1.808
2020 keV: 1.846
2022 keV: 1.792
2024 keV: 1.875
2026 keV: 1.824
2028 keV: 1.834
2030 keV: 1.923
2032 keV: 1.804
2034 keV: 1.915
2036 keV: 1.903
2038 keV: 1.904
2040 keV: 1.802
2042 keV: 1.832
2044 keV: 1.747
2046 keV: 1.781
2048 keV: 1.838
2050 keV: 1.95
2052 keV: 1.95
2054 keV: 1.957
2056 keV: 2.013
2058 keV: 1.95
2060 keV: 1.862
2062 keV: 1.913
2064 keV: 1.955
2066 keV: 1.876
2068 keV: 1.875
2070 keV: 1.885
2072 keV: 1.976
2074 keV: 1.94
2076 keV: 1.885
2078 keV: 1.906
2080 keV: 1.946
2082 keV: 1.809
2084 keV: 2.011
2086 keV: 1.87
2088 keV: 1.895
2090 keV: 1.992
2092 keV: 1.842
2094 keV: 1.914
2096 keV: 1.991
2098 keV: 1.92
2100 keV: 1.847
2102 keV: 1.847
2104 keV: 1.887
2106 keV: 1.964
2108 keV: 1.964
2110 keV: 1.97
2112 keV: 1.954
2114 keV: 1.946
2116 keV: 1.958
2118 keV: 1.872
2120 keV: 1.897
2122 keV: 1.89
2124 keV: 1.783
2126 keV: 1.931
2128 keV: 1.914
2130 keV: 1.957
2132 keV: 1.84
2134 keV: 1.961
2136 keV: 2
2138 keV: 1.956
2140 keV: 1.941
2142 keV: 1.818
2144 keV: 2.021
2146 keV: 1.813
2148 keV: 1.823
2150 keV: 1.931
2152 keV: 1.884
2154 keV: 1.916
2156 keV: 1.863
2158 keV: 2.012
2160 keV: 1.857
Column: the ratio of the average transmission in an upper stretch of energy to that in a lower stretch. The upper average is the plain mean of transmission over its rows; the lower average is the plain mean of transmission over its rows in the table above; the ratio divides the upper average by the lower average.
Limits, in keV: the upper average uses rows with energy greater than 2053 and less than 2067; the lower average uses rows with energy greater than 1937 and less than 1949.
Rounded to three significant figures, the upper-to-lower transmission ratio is 1.06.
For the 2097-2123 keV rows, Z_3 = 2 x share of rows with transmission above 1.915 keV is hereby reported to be 1.1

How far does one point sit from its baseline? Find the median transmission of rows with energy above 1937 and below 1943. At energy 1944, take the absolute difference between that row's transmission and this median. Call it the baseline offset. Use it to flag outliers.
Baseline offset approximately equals 0.071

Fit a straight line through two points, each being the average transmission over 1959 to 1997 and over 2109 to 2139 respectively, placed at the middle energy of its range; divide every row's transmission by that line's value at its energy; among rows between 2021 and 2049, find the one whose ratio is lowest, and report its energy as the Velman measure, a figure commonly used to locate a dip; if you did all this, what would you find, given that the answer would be 2044 keV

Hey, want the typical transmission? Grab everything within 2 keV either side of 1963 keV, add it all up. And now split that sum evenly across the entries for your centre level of 1.79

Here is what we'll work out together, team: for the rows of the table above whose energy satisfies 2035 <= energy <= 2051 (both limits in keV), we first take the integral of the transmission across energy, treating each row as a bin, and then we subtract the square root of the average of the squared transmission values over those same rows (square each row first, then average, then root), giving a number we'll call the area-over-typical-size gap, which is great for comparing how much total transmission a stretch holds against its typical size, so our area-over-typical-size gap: 28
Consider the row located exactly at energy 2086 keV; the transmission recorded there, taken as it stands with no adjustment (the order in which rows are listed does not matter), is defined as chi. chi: 1.87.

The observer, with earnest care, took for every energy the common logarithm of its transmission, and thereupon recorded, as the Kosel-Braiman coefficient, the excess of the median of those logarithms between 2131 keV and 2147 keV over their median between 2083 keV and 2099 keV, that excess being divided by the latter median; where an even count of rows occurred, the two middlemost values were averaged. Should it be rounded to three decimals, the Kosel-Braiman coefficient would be 0.025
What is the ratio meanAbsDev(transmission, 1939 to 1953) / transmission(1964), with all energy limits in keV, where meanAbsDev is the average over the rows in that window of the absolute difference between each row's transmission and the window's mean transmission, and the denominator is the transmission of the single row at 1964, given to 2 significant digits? 0.018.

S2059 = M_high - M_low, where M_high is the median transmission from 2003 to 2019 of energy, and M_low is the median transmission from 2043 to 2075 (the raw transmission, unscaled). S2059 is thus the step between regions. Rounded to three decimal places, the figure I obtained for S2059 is -0.118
